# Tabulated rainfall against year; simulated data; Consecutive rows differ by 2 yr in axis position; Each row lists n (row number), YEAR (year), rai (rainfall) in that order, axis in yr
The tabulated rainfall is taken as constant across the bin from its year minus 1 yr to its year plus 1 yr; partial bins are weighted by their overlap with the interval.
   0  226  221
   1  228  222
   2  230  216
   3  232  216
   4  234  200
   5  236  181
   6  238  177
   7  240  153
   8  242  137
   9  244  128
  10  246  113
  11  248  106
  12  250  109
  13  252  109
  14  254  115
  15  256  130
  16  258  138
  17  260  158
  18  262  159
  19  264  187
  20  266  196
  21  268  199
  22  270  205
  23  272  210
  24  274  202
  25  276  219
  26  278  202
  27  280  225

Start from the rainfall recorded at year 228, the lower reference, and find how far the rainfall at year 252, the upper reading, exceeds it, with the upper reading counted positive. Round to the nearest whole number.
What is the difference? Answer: -113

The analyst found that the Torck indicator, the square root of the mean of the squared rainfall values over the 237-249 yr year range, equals 138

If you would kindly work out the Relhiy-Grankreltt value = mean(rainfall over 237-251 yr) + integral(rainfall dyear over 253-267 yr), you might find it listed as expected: 2298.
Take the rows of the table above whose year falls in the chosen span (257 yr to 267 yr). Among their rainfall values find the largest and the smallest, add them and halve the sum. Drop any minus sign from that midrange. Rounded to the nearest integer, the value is 167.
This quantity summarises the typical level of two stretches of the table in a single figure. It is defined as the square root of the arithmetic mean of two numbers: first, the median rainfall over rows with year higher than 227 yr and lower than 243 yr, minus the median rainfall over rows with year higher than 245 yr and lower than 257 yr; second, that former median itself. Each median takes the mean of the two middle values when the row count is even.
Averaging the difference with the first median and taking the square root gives 12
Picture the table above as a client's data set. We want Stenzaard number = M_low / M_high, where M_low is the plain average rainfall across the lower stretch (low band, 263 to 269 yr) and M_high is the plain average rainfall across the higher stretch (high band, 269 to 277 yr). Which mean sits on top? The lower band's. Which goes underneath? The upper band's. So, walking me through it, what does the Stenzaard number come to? 0.93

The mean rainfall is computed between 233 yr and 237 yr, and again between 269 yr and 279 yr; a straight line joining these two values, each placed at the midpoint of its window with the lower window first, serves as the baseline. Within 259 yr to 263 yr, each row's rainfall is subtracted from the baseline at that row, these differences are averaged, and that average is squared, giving 1884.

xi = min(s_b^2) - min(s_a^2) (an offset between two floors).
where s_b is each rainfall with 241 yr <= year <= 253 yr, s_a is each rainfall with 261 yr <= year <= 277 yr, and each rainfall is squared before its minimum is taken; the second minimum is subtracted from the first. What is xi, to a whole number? -14045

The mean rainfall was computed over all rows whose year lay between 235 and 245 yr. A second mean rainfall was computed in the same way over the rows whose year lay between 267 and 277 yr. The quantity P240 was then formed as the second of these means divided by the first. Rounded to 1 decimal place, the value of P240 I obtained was 1.3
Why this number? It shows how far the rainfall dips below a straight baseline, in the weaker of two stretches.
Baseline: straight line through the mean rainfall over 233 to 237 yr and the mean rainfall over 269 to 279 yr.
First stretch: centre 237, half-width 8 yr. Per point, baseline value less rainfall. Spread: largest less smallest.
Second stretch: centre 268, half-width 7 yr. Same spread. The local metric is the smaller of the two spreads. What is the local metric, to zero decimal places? 47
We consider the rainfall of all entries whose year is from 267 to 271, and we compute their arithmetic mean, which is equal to 202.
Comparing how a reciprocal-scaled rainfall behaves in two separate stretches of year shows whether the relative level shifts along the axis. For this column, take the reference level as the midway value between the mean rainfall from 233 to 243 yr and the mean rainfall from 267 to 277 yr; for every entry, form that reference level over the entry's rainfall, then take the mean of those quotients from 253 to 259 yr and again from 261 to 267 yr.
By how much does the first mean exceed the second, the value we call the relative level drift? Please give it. 0.4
